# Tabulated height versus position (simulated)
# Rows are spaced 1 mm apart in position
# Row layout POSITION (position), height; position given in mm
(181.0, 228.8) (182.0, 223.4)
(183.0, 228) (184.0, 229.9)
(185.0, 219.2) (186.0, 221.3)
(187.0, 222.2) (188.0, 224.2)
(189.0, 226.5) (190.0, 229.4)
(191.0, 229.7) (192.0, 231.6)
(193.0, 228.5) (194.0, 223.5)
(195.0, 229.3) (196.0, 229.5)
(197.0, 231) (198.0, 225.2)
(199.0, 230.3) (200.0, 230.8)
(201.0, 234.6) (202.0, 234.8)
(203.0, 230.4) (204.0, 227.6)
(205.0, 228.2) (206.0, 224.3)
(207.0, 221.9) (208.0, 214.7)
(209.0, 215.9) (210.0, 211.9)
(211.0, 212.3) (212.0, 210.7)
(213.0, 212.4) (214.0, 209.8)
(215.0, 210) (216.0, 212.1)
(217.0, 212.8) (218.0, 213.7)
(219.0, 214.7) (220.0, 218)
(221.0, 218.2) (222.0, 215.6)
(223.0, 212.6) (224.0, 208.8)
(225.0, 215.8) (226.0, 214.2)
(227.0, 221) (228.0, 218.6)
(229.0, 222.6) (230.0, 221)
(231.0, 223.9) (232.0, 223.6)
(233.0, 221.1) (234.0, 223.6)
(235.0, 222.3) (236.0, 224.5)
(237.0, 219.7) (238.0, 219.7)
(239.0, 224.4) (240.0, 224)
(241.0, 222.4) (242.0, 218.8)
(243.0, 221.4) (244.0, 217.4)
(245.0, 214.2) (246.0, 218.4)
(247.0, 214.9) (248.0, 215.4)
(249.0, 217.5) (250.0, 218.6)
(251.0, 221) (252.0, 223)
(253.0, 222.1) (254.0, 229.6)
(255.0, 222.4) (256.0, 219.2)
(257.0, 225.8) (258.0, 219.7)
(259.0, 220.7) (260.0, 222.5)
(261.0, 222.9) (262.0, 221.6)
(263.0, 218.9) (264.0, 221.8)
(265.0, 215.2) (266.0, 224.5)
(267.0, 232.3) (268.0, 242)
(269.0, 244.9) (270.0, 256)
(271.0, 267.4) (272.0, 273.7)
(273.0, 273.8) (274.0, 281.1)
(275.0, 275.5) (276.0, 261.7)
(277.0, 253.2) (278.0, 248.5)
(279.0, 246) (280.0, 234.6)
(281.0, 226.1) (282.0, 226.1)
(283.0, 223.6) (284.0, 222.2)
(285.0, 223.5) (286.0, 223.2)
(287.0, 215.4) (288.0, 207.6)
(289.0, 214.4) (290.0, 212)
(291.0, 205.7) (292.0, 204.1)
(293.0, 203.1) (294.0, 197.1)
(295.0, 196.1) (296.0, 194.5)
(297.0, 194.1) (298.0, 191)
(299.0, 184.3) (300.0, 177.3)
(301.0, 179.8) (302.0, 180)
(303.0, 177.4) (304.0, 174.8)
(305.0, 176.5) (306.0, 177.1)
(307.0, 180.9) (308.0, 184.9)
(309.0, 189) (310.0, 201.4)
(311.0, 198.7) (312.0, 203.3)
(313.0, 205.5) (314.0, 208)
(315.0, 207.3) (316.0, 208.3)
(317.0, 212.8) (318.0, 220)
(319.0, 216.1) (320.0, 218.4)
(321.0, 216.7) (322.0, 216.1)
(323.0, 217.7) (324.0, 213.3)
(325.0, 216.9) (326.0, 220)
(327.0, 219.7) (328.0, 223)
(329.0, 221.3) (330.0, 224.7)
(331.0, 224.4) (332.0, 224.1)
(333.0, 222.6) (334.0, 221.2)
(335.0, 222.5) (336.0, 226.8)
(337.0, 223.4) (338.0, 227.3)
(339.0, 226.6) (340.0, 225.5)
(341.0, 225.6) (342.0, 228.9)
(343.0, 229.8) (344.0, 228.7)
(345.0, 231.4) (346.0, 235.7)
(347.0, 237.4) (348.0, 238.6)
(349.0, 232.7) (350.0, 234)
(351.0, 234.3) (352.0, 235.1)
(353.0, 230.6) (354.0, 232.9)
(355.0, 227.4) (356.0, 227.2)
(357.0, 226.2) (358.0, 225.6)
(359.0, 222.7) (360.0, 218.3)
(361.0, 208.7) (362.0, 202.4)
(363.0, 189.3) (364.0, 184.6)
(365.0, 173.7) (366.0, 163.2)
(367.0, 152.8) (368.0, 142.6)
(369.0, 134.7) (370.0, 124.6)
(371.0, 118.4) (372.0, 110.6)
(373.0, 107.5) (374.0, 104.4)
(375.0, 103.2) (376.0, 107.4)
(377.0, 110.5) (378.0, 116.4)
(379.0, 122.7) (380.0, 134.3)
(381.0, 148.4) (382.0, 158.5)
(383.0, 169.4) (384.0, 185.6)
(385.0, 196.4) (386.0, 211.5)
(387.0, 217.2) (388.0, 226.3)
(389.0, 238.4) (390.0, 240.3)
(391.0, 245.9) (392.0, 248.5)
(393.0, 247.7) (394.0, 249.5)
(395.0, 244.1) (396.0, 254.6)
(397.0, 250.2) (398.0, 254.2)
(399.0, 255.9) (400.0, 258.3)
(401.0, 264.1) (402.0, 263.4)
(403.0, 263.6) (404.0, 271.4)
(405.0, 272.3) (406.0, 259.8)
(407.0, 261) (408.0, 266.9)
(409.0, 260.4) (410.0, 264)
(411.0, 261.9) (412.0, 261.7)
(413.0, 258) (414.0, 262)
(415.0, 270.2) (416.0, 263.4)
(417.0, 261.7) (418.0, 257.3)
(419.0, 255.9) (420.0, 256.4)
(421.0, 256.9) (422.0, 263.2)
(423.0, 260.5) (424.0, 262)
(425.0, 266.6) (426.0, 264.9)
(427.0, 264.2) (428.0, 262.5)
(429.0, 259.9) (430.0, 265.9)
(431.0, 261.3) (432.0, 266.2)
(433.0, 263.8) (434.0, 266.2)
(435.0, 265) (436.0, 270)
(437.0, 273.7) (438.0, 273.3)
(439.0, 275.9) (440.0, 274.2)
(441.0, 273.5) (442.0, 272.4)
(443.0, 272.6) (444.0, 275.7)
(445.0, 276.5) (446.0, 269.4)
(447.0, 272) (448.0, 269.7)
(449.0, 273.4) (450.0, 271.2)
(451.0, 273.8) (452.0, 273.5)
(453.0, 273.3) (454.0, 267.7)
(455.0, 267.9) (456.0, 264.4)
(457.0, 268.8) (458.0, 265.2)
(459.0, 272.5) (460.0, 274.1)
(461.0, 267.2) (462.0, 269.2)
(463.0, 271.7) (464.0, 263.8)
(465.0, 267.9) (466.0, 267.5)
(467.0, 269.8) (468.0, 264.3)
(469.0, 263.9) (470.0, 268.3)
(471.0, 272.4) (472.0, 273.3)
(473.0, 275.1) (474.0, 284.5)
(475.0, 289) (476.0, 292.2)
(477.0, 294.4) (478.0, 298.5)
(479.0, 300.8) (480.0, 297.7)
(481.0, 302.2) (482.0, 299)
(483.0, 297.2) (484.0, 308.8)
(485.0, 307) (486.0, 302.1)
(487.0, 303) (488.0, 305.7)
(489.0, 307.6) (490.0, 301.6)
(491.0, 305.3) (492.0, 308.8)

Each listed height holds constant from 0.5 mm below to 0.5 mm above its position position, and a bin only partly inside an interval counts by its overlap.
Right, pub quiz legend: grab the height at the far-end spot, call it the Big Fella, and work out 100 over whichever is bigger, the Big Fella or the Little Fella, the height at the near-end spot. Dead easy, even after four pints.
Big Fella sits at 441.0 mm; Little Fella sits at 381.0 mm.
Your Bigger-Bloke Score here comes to 0.366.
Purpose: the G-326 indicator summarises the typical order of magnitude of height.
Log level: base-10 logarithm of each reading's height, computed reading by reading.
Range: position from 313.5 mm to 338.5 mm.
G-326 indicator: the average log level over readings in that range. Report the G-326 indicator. 2.340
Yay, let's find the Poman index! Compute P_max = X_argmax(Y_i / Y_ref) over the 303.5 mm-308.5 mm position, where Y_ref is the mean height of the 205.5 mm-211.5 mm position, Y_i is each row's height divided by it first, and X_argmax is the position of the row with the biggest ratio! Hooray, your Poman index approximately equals 308.0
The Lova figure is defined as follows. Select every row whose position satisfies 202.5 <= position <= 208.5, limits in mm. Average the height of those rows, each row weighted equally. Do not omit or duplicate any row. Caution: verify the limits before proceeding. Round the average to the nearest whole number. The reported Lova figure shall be 225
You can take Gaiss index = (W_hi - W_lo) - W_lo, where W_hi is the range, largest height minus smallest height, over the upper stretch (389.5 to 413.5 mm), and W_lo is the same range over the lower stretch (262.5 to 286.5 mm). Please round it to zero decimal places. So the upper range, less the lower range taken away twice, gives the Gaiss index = -100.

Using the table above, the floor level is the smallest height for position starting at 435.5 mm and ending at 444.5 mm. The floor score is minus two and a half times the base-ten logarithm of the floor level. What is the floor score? -6.08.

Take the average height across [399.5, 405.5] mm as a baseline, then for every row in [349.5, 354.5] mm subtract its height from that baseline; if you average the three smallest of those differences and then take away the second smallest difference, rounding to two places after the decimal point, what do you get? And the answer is -0.17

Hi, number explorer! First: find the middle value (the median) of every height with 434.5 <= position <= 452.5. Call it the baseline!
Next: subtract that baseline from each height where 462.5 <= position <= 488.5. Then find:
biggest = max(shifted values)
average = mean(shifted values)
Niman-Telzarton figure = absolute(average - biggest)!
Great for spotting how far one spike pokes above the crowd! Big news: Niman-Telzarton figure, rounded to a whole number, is 23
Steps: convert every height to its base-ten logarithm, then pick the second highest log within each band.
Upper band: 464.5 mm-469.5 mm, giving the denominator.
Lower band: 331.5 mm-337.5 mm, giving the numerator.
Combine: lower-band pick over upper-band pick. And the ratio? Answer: 0.968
